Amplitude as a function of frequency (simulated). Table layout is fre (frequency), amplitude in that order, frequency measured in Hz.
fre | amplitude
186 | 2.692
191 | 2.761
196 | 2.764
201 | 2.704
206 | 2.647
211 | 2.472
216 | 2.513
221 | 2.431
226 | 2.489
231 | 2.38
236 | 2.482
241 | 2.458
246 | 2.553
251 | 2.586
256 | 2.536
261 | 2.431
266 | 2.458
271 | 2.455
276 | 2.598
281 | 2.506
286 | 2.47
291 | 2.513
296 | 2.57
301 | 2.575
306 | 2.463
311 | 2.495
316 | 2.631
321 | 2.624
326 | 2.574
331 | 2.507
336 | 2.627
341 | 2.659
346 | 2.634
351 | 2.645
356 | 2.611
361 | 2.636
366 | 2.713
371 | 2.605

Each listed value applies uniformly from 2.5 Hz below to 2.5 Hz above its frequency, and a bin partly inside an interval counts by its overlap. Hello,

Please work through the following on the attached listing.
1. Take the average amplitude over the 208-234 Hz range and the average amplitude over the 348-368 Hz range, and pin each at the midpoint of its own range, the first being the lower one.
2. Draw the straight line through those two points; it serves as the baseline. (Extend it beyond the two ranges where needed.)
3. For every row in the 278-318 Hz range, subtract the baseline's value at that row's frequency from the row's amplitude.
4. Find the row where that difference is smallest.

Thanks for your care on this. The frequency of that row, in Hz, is 306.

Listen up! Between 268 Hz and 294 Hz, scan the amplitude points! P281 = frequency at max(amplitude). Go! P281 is 276 Hz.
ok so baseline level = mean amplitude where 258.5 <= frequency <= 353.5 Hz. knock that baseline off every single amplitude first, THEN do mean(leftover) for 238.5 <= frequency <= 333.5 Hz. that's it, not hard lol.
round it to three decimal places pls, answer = -0.023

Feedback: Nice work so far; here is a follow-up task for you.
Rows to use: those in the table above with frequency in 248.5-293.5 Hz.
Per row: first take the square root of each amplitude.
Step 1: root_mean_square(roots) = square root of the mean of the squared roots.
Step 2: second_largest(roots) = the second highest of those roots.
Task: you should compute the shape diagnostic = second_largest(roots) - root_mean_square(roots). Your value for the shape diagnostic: 0.025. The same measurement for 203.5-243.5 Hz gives 0.009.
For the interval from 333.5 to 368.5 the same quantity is 0.004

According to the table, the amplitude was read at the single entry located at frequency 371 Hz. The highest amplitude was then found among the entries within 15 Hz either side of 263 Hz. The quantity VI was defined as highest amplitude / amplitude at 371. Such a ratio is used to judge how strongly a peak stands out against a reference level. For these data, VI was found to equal 1.00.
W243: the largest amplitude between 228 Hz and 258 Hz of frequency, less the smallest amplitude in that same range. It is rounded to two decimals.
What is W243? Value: 0.21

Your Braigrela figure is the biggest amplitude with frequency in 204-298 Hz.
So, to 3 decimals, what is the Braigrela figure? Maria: 2.647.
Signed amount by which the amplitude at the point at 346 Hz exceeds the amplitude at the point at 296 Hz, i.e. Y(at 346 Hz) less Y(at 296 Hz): 0.06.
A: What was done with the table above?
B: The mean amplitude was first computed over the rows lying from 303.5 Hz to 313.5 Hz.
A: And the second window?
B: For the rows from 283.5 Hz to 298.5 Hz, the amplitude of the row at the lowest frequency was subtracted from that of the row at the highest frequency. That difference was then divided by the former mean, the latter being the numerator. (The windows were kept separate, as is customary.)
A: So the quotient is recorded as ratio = 0.04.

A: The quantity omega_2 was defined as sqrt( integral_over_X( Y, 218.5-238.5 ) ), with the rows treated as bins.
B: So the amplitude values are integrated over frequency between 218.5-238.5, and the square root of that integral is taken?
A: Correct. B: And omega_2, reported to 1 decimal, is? 7.0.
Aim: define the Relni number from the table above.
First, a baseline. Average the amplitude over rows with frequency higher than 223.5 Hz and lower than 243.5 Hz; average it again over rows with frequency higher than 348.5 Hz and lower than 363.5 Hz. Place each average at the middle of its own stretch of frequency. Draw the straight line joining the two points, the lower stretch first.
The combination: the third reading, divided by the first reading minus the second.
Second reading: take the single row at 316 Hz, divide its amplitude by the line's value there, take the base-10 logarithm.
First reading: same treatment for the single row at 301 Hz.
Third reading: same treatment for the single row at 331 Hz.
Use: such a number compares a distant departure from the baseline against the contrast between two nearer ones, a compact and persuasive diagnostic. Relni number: 2.6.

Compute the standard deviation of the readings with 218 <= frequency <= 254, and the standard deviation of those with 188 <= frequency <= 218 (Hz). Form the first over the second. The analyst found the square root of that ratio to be 0.75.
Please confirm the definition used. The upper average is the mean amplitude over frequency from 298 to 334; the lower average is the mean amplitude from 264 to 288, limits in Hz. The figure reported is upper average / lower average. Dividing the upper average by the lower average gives 1.022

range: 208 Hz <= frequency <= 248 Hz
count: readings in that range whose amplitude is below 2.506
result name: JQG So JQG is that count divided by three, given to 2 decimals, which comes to 2.00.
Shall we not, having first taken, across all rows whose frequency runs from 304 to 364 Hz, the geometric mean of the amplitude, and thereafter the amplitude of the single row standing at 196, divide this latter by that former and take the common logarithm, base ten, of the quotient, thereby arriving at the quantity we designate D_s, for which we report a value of 0.028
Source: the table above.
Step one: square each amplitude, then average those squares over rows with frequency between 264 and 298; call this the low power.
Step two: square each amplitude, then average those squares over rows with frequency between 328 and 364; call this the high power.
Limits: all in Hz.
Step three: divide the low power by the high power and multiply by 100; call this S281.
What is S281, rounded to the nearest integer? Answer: 92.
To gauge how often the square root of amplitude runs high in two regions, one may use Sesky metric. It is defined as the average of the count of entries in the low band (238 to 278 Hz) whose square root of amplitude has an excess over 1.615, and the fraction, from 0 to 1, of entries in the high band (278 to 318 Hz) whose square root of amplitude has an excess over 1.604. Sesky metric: 0.1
